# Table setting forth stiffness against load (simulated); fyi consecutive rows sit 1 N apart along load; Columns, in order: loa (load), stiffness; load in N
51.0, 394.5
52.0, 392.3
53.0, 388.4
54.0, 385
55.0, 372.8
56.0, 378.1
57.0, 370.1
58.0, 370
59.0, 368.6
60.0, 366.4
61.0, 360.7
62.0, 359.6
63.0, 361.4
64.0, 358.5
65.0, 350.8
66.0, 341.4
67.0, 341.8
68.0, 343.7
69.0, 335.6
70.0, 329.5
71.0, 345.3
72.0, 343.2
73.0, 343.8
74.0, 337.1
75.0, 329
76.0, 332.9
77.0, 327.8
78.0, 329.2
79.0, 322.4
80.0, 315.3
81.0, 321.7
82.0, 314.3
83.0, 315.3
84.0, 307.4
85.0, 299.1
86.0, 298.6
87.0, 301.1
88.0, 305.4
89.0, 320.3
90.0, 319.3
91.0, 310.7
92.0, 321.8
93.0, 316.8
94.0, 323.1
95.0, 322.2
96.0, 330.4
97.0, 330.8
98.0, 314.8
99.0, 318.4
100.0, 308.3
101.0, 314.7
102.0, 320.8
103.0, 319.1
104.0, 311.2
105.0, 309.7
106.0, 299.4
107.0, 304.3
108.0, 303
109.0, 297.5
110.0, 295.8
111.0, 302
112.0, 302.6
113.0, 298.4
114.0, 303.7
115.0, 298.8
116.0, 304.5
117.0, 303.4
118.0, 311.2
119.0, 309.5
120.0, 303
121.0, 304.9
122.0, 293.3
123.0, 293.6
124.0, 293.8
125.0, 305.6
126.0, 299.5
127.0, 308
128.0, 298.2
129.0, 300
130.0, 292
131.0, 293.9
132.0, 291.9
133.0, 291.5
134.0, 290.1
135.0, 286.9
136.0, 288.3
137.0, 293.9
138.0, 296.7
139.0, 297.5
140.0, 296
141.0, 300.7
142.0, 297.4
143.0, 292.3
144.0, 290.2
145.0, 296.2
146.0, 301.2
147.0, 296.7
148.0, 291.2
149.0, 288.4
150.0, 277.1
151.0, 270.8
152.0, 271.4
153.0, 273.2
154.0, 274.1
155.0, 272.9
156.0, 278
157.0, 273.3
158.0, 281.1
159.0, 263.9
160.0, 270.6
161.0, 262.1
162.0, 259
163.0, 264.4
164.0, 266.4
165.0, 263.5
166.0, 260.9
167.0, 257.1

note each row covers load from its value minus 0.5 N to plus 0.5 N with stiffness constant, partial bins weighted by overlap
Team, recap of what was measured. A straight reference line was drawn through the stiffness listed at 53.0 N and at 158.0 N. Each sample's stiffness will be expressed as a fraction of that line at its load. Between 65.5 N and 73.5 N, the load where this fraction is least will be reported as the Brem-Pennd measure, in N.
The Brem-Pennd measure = 70.0 N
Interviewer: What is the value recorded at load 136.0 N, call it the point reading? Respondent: 288.3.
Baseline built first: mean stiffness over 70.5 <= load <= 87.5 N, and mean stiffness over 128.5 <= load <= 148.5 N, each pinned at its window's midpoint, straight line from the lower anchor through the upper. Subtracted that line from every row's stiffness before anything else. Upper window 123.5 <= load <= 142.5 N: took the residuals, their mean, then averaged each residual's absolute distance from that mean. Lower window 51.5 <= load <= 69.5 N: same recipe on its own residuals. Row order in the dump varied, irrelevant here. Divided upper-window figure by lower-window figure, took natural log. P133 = -0.89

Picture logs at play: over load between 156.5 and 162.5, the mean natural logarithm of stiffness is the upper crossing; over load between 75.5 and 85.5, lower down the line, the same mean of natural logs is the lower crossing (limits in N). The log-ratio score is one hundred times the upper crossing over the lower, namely 97.0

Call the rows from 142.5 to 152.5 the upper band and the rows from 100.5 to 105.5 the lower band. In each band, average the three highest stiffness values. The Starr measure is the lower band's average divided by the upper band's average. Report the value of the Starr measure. 1.07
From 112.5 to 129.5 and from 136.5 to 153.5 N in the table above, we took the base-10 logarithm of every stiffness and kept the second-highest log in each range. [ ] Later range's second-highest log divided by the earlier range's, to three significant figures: 0.995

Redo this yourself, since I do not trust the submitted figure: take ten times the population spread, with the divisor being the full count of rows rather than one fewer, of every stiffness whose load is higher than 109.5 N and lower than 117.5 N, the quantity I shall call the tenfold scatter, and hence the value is 29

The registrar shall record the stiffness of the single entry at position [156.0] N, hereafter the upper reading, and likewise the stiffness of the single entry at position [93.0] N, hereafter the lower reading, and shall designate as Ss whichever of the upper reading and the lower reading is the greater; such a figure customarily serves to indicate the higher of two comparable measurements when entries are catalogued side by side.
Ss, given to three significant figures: 317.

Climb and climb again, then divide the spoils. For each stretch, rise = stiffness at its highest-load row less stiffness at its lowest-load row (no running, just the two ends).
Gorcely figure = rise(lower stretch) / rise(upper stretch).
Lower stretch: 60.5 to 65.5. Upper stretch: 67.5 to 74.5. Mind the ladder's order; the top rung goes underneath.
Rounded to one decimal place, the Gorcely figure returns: 1.5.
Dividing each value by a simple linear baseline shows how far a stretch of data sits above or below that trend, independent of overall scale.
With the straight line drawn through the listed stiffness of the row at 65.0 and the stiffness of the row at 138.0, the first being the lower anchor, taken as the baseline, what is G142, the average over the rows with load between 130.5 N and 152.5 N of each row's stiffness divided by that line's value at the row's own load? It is 0.989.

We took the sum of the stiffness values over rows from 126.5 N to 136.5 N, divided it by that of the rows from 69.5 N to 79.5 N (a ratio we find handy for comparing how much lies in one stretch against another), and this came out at 0.88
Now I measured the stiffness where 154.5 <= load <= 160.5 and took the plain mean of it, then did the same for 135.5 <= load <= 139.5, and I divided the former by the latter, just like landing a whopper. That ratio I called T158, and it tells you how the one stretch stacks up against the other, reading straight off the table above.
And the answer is 0.93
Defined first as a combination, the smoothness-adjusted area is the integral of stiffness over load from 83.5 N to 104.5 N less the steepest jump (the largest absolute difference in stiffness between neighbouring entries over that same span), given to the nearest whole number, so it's 6598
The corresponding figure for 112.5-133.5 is 6287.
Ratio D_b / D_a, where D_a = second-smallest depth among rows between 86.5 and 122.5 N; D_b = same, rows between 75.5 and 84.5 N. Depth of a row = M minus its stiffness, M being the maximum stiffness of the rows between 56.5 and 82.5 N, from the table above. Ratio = 1.0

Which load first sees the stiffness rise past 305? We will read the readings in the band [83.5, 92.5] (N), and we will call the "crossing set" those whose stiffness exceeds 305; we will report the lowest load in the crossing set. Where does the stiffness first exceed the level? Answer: 84.0 N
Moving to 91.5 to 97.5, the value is 92.0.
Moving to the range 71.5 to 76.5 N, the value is 72.0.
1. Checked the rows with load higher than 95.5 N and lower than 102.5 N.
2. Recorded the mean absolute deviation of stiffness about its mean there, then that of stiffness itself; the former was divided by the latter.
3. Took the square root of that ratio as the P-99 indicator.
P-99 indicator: 0.143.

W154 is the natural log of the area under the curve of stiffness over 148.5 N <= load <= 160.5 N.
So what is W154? 8.1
